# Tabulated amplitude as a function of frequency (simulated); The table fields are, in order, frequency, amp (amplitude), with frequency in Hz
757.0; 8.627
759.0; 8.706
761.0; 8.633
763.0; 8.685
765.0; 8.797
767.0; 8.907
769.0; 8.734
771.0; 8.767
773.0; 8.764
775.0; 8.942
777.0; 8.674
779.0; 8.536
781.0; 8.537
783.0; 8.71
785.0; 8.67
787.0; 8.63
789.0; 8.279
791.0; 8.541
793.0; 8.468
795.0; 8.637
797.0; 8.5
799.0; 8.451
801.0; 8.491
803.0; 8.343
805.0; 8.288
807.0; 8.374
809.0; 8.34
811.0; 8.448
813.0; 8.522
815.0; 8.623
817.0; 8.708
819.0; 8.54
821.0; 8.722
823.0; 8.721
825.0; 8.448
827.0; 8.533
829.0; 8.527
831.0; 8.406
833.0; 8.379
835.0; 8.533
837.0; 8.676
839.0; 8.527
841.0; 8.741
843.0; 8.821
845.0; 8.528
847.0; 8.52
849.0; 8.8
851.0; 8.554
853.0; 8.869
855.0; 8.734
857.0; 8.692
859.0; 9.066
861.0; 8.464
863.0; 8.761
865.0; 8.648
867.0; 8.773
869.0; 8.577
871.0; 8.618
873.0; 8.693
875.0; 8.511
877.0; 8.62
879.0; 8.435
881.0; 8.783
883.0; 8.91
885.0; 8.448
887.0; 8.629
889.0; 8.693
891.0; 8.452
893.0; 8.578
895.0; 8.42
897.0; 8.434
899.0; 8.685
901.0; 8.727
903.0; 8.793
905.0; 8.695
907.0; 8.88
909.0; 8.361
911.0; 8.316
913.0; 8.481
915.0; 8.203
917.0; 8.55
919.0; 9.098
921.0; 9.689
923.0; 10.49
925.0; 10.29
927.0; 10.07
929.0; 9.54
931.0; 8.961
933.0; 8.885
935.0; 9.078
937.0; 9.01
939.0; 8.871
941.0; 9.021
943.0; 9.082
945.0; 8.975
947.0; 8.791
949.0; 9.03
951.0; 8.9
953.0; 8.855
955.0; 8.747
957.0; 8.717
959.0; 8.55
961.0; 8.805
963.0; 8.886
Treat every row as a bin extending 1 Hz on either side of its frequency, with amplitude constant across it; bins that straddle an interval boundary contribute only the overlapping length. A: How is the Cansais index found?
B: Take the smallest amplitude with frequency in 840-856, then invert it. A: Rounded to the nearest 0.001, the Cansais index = 0.117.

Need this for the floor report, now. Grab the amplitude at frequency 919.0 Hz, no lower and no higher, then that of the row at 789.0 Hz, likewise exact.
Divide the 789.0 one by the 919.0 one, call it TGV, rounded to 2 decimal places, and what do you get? 0.91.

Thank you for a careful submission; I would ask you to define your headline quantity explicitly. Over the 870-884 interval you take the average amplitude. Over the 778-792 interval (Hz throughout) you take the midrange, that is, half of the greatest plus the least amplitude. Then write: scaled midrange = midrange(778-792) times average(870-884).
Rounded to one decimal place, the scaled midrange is 73.5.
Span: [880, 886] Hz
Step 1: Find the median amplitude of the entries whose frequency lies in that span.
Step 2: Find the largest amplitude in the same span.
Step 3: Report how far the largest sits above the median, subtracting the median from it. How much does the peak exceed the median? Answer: 0.13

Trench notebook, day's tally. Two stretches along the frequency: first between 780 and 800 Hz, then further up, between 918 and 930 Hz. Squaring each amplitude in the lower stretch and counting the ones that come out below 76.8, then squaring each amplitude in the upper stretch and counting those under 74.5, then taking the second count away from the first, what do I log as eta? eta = 10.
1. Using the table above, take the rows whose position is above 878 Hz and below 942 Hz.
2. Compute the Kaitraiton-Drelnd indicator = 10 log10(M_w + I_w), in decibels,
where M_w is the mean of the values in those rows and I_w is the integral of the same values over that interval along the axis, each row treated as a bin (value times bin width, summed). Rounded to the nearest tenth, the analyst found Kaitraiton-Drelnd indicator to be 27.6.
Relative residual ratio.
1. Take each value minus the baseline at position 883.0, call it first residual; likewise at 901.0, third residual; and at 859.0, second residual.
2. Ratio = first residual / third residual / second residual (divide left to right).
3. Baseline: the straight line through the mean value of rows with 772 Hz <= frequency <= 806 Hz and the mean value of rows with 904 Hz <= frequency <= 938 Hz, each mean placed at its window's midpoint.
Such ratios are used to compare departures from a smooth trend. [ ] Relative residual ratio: 0.5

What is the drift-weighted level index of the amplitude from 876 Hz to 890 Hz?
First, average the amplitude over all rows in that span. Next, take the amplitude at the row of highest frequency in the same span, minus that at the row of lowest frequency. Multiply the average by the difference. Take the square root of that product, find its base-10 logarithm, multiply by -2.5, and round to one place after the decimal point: 0.2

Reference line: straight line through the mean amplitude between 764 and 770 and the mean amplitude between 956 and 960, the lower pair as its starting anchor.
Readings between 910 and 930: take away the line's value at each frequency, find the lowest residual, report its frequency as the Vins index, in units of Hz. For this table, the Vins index 915.0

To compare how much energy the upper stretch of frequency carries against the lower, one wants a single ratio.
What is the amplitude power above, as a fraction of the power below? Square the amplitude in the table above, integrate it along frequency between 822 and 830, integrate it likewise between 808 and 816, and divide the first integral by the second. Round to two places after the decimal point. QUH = 1.02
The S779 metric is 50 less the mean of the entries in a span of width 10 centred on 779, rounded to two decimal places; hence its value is 41.32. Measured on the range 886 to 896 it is 41.45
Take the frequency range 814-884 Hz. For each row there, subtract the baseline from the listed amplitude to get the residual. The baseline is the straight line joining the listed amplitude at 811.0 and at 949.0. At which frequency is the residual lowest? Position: 879.0 Hz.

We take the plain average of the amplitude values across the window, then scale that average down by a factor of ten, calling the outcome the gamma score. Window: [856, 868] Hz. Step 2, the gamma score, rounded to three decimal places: 0.873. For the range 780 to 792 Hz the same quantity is 0.856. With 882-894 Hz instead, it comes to 0.862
